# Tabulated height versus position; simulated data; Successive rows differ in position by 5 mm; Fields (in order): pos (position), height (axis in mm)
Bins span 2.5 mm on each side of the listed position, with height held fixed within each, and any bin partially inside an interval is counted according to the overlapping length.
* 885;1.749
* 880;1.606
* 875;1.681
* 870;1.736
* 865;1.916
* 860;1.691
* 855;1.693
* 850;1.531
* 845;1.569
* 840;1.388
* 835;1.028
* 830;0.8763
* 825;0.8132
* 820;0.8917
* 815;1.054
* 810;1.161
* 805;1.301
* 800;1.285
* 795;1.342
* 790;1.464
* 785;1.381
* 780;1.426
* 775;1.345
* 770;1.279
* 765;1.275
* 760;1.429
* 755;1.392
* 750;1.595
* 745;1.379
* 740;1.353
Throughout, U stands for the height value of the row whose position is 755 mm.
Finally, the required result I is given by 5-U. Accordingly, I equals 3.61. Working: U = 1.392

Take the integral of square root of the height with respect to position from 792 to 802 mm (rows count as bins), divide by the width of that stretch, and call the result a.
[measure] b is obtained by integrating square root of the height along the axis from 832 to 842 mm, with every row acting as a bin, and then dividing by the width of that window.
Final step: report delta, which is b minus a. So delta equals -0.07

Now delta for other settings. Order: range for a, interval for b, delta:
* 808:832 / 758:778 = 0.18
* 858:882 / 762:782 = -0.16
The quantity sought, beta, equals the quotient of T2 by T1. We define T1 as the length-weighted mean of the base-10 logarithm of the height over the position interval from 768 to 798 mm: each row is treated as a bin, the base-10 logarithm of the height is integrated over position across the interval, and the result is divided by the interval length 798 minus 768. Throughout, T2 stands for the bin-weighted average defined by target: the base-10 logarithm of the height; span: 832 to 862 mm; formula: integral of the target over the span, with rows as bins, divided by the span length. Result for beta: 1.17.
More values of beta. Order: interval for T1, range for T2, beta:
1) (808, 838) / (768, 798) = -9.20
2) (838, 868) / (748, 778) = 0.66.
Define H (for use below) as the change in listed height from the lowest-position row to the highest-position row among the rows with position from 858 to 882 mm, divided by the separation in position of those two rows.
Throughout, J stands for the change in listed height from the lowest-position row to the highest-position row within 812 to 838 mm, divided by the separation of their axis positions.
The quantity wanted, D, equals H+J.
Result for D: -0.006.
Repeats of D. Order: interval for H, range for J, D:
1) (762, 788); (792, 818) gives -0.009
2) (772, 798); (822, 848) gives 0.038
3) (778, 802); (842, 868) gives 0.010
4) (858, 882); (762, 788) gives 0.001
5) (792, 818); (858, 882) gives -0.019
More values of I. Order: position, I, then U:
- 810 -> 3.84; 1.161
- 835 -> 3.97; 1.028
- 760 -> 3.57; 1.429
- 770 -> 3.72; 1.279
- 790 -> 3.54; 1.464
